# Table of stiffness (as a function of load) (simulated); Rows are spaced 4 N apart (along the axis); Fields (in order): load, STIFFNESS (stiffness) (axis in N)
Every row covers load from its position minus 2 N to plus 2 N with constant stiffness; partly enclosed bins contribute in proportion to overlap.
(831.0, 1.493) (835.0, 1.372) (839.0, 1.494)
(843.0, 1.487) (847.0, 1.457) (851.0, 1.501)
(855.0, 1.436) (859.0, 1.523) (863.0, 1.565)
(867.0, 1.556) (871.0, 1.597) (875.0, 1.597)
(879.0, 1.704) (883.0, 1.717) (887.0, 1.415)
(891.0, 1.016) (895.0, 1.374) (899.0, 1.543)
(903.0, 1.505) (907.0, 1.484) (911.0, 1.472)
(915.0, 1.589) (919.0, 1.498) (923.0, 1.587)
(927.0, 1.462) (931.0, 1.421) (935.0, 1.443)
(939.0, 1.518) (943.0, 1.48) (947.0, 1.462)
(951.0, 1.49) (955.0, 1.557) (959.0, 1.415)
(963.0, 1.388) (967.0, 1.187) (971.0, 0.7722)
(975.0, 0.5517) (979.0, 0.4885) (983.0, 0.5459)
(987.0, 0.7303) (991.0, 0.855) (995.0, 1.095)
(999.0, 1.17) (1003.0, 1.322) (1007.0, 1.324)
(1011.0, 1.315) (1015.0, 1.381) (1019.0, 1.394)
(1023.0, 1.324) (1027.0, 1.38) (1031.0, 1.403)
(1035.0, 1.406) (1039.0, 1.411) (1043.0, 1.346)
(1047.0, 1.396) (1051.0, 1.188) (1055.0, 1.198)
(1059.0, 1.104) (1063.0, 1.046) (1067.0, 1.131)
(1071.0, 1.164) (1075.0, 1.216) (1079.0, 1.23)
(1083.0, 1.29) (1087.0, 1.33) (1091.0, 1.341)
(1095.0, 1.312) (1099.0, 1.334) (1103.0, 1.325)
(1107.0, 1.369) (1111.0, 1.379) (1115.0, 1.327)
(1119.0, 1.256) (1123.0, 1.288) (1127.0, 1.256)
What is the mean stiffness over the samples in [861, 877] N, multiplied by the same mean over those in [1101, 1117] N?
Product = 2.1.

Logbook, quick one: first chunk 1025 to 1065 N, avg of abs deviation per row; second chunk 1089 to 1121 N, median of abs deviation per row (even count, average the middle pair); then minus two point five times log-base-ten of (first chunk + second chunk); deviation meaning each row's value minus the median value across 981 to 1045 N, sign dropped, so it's 2.2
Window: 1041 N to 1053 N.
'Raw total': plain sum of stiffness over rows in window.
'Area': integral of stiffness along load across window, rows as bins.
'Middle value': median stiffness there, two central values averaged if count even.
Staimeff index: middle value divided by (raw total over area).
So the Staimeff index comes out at 5.4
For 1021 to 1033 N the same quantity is 5.5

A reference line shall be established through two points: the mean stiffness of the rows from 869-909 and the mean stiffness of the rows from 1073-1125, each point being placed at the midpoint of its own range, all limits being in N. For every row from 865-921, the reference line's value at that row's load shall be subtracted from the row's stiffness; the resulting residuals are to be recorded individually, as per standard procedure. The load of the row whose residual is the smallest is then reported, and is 891.0 N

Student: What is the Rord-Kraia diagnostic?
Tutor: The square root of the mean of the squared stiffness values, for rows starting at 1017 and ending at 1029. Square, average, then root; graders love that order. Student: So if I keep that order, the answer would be 1.37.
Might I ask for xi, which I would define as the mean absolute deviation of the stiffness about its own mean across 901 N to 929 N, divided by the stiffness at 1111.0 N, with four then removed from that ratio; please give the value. -3.97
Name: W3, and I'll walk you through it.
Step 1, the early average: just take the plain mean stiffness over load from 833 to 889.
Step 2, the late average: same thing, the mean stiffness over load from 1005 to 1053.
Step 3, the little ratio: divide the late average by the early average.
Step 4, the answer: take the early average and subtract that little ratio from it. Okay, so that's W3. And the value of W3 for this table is 0.64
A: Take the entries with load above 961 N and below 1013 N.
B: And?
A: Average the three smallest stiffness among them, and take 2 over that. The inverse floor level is 3.78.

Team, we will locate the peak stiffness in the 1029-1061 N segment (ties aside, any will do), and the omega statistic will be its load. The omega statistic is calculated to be 1039.0 N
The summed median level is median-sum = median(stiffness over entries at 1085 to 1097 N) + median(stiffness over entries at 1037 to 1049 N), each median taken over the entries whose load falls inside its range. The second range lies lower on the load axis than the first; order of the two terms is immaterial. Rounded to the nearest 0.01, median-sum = 2.73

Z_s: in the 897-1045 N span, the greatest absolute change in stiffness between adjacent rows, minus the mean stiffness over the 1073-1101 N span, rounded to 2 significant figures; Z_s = -0.88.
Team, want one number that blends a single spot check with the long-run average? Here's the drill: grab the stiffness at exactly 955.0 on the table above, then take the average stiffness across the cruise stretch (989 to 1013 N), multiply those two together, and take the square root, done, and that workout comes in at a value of 1.36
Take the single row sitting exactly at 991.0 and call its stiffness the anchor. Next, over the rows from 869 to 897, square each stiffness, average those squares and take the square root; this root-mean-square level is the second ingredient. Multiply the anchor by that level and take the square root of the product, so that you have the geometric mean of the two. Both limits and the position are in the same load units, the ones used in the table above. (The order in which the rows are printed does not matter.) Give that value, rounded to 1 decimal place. 1.1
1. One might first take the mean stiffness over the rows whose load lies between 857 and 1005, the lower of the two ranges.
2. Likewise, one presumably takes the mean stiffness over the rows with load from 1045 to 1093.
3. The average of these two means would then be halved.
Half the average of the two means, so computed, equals 0.64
